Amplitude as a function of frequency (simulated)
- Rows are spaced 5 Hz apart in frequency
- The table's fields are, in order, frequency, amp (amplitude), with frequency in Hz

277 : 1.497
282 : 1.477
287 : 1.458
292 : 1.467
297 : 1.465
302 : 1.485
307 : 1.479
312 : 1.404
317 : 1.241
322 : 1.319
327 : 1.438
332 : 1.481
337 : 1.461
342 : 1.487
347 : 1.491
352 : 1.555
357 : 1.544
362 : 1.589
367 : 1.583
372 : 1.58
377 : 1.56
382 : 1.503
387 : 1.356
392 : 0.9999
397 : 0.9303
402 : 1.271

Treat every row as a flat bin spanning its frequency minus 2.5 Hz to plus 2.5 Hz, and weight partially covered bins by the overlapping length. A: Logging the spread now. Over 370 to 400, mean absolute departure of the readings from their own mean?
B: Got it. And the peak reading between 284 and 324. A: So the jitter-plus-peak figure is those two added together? 1.72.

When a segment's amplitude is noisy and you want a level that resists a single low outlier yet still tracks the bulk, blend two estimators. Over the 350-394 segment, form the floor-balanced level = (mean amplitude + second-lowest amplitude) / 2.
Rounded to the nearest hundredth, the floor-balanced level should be 1.42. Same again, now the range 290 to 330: 1.37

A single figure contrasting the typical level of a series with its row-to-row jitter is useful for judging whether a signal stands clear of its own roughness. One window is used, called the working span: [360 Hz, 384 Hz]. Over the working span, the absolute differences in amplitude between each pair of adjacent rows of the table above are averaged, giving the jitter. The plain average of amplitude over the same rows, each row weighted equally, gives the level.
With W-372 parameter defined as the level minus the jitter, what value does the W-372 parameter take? 1.54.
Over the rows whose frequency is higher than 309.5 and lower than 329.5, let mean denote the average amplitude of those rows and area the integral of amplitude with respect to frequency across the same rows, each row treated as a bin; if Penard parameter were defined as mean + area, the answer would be 28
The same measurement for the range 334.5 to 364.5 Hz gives 47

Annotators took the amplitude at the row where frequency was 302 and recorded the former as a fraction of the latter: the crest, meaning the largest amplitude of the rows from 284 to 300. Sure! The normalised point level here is 1.01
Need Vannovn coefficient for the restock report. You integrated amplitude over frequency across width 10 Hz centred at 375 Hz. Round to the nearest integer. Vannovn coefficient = 16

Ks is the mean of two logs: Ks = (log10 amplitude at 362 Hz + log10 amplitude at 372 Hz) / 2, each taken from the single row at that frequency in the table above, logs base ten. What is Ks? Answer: 0.200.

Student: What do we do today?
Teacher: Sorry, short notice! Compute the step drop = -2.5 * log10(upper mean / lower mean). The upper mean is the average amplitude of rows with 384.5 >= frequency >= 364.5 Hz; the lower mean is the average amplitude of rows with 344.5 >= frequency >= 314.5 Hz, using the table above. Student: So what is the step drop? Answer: -0.11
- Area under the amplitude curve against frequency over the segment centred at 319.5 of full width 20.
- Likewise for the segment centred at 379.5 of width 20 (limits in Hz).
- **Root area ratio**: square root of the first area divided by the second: 0.95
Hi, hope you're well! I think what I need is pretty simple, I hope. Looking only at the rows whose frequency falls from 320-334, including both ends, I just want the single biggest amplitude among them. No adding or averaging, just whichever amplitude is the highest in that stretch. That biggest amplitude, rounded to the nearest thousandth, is 1.481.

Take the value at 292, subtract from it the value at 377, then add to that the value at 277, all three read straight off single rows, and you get 1.40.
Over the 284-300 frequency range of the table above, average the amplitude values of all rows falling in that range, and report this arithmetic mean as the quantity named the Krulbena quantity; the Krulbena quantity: 1.46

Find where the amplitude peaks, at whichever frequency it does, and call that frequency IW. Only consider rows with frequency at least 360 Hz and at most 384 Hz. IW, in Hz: 362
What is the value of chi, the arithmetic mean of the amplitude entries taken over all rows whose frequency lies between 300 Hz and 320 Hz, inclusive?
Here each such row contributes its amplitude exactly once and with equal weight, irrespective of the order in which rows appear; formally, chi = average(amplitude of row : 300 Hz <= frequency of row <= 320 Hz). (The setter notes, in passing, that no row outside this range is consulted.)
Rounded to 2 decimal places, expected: 1.40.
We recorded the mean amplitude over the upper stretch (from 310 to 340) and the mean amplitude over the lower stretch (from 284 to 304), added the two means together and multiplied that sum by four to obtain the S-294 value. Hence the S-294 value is 11.4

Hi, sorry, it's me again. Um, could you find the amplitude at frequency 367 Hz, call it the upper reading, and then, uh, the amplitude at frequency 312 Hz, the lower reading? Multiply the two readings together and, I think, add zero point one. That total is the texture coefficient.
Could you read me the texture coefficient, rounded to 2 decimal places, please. 2.32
